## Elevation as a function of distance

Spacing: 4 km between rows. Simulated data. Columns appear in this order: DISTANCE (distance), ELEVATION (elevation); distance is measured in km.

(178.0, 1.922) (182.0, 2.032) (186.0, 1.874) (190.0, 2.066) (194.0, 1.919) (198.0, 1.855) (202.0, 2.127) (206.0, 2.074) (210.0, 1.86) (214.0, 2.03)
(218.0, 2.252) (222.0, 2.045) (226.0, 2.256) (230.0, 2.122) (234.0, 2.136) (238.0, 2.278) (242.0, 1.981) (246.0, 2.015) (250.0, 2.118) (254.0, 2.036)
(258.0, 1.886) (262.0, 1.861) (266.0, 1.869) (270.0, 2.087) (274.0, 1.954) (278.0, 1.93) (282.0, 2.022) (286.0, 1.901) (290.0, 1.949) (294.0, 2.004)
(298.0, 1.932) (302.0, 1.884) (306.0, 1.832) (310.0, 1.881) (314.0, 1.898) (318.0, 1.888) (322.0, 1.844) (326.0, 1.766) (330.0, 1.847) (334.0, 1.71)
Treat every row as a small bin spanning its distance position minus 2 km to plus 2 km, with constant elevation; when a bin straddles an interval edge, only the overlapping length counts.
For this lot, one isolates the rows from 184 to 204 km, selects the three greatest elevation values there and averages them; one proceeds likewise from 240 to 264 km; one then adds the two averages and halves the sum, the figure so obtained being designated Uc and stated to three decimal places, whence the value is 2.047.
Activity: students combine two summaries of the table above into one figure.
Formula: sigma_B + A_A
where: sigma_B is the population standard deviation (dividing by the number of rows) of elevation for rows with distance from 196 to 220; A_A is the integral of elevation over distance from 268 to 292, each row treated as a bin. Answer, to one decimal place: 47.5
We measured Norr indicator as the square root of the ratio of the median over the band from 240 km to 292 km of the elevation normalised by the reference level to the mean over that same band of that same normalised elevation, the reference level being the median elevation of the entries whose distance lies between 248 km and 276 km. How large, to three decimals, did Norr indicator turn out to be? 0.996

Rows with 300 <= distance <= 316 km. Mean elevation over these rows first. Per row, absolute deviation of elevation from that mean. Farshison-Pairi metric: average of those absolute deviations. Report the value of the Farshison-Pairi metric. 0.021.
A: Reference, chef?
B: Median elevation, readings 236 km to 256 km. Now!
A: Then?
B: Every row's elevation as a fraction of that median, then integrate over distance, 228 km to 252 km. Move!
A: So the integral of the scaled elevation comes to 24.9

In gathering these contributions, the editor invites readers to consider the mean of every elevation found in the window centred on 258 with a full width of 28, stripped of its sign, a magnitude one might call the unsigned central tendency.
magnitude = 1.98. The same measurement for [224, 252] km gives 2.13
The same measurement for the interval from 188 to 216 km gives 1.99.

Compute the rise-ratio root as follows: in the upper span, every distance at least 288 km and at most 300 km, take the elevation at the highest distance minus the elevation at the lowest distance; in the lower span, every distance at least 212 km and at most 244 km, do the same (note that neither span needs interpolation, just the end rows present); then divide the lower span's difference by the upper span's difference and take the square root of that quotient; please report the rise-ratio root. 1.70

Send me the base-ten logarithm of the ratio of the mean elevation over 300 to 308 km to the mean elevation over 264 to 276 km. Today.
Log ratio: -0.025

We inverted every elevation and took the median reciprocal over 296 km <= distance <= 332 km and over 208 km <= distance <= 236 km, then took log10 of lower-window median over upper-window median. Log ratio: -0.052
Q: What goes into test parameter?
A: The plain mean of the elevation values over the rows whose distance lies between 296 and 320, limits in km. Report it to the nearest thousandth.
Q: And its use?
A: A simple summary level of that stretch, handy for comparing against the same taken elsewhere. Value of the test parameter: 1.886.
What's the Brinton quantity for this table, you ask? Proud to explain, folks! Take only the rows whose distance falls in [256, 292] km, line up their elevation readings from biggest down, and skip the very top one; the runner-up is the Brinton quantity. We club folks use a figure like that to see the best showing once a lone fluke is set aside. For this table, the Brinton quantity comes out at 2.022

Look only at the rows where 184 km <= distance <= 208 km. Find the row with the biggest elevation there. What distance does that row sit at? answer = 202.0 km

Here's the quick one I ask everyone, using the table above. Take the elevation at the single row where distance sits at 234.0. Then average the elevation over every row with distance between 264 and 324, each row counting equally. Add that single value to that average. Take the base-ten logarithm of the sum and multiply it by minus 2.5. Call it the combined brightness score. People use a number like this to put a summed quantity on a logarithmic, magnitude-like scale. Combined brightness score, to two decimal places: -1.52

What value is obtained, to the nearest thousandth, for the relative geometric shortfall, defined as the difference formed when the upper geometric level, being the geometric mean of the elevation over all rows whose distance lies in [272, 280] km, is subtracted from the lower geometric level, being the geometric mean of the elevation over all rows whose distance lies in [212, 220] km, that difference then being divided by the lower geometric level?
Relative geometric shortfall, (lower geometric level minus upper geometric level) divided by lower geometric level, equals 0.092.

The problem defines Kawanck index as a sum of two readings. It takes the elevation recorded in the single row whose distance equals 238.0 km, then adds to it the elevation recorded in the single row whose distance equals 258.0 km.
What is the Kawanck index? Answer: 4.16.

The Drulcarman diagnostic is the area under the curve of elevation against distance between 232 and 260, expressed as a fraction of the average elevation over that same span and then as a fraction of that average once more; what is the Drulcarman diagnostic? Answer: 14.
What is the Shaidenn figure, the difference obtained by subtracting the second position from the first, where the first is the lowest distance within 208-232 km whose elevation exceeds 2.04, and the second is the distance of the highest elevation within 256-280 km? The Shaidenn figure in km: -52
